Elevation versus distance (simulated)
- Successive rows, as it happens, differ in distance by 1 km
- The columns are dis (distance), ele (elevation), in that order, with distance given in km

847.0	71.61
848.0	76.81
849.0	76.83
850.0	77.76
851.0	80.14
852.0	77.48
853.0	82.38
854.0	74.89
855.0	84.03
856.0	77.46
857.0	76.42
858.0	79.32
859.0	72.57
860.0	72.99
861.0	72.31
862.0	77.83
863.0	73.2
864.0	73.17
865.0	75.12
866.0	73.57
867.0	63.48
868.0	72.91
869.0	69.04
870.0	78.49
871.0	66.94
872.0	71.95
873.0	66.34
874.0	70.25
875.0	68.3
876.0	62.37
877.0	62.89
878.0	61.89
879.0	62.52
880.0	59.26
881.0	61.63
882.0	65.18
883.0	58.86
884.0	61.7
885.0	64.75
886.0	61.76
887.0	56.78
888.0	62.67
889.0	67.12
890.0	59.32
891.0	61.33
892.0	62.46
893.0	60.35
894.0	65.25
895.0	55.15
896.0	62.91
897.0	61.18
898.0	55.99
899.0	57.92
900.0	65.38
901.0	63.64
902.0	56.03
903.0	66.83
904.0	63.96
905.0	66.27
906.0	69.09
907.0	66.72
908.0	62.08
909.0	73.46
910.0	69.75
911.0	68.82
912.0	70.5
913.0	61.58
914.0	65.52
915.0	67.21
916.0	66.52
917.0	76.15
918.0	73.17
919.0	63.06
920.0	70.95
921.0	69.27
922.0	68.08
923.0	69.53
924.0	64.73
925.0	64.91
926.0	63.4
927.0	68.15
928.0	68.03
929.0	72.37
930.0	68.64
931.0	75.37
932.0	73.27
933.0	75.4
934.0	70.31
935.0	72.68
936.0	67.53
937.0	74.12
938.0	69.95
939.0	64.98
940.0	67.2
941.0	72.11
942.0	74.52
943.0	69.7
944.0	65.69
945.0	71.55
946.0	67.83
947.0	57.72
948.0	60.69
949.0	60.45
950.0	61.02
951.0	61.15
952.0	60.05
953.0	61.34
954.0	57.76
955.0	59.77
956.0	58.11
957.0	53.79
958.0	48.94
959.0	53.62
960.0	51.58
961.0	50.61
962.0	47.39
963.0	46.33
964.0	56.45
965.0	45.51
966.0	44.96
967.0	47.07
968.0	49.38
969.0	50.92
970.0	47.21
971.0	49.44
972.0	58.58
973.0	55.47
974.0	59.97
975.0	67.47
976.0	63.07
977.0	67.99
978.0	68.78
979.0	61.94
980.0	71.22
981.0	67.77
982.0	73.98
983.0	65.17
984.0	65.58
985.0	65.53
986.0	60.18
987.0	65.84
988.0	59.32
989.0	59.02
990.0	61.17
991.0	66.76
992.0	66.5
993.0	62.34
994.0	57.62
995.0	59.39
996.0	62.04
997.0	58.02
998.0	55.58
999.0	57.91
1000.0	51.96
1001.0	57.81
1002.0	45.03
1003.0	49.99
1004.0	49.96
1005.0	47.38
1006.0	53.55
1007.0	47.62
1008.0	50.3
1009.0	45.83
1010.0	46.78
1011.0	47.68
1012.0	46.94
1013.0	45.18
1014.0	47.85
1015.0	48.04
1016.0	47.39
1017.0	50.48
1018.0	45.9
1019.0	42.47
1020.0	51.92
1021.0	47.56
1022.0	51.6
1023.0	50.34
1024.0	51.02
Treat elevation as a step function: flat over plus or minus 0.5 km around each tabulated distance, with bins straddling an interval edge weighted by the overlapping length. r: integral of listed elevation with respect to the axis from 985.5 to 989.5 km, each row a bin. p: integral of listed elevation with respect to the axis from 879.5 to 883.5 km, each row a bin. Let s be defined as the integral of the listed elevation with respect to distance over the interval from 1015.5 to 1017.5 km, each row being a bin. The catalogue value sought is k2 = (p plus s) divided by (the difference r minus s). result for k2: 2.3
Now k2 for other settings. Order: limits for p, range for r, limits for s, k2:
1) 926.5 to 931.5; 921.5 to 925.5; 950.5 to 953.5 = 6.3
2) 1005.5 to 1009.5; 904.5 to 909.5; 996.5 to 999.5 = 2.2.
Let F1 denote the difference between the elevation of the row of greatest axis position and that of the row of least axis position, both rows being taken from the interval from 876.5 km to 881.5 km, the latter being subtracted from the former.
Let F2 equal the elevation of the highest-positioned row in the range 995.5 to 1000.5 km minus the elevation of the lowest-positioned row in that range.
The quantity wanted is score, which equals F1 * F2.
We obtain 13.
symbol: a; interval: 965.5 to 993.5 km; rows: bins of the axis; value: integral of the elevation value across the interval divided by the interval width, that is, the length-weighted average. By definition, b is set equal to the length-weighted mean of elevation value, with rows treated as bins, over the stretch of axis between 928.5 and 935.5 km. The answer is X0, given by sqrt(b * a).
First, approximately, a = 61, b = 72.6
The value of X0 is 66.4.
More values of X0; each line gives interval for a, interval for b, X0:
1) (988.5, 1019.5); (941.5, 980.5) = 55.3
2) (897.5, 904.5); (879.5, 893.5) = 61.5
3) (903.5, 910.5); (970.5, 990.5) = 65.3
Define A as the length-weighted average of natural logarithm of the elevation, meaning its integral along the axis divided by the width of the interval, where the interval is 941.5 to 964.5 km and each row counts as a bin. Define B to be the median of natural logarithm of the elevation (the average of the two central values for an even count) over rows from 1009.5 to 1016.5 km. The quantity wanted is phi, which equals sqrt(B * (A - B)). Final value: 0.90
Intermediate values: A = 4.07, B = 3.86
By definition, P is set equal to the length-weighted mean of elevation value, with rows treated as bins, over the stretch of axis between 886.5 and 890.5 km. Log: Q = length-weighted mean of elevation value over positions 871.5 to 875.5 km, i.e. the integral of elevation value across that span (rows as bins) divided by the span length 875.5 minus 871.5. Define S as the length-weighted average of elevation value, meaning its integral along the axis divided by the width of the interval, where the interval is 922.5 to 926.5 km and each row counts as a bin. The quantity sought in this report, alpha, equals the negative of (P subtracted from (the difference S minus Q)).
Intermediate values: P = 61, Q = 69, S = 66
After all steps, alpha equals 65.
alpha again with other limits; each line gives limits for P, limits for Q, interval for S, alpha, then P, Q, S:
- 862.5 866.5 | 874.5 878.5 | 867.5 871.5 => 66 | 74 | 64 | 72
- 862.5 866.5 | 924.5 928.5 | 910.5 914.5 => 73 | 74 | 66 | 67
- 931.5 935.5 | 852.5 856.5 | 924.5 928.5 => 86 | 73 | 80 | 66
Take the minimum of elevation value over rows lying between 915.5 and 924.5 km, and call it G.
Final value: 63.06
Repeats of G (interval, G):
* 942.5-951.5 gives 57.72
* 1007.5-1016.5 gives 45.18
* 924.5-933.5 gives 63.4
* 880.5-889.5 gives 56.78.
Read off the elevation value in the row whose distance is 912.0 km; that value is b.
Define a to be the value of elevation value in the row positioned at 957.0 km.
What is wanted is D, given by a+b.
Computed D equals 124.3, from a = 53.79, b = 70.5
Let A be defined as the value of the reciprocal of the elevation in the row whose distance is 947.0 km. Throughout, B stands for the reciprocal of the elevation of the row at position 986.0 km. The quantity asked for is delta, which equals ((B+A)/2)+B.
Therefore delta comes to 0.0336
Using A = 0.0173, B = 0.0166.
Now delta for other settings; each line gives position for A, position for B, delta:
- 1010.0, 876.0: 0.0347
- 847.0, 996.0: 0.0312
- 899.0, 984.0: 0.0315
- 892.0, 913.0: 0.0324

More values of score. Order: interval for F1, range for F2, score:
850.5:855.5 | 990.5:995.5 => -29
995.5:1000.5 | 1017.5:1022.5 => -57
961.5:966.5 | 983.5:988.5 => 15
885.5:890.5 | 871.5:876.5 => 23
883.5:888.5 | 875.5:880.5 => -3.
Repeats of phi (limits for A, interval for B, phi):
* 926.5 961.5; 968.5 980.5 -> 0.47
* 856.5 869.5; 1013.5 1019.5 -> 1.29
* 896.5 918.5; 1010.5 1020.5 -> 1.12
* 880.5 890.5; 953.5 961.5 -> 0.75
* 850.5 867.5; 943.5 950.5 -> 0.94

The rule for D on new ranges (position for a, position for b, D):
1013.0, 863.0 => 118.4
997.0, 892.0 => 120.5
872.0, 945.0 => 143.5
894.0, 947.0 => 123.0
